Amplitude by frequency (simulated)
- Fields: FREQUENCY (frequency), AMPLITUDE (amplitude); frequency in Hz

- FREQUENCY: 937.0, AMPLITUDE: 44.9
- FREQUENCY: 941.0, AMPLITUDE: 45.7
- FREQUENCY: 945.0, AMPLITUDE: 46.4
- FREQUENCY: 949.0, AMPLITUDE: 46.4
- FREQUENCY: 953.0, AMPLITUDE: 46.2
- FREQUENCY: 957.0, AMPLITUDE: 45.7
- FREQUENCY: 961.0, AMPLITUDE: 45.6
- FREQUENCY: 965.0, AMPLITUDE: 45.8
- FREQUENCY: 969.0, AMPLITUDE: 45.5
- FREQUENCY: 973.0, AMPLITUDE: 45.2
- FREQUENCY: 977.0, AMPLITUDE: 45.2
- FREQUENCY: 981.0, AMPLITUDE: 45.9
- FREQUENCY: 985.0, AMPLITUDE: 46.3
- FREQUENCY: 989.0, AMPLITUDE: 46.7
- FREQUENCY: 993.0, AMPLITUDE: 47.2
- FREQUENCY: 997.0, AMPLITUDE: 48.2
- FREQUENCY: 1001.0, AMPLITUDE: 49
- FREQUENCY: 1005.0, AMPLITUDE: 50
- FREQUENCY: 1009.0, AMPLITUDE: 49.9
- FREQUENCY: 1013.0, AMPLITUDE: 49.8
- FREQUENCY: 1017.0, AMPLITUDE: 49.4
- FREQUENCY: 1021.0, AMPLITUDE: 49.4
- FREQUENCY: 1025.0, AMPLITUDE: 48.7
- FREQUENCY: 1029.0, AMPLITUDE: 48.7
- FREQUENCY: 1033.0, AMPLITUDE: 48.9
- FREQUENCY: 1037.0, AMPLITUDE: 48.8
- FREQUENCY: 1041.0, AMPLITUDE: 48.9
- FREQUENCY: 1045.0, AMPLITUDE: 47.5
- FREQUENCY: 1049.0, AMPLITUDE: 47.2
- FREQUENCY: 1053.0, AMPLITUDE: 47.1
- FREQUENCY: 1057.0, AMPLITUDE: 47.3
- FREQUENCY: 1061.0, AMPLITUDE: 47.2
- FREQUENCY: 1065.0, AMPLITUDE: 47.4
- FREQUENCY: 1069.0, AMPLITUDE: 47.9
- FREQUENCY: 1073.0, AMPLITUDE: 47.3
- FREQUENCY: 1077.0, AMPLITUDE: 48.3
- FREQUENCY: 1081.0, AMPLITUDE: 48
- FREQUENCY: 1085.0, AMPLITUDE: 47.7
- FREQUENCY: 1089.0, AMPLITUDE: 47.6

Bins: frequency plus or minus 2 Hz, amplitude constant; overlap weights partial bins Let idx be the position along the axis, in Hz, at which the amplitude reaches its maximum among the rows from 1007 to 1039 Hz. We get 1009.0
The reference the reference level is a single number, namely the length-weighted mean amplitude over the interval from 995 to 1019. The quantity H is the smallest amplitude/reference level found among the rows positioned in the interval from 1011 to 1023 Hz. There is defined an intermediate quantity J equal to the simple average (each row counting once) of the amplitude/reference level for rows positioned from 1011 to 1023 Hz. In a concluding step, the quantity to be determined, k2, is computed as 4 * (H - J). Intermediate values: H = 1.00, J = 1.00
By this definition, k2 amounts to -0.01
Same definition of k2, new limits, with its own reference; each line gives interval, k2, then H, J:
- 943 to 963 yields -0.04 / 0.92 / 0.93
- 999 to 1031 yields -0.05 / 0.99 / 1.00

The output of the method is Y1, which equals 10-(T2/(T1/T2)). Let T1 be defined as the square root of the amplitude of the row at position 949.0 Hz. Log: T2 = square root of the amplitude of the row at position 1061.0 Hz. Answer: 3.1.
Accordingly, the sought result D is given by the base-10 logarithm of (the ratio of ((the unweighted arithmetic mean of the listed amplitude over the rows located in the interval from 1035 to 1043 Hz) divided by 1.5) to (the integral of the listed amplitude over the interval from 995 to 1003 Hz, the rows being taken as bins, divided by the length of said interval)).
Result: -0.174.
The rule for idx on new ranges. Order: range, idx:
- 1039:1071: 1041.0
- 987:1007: 1005.0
